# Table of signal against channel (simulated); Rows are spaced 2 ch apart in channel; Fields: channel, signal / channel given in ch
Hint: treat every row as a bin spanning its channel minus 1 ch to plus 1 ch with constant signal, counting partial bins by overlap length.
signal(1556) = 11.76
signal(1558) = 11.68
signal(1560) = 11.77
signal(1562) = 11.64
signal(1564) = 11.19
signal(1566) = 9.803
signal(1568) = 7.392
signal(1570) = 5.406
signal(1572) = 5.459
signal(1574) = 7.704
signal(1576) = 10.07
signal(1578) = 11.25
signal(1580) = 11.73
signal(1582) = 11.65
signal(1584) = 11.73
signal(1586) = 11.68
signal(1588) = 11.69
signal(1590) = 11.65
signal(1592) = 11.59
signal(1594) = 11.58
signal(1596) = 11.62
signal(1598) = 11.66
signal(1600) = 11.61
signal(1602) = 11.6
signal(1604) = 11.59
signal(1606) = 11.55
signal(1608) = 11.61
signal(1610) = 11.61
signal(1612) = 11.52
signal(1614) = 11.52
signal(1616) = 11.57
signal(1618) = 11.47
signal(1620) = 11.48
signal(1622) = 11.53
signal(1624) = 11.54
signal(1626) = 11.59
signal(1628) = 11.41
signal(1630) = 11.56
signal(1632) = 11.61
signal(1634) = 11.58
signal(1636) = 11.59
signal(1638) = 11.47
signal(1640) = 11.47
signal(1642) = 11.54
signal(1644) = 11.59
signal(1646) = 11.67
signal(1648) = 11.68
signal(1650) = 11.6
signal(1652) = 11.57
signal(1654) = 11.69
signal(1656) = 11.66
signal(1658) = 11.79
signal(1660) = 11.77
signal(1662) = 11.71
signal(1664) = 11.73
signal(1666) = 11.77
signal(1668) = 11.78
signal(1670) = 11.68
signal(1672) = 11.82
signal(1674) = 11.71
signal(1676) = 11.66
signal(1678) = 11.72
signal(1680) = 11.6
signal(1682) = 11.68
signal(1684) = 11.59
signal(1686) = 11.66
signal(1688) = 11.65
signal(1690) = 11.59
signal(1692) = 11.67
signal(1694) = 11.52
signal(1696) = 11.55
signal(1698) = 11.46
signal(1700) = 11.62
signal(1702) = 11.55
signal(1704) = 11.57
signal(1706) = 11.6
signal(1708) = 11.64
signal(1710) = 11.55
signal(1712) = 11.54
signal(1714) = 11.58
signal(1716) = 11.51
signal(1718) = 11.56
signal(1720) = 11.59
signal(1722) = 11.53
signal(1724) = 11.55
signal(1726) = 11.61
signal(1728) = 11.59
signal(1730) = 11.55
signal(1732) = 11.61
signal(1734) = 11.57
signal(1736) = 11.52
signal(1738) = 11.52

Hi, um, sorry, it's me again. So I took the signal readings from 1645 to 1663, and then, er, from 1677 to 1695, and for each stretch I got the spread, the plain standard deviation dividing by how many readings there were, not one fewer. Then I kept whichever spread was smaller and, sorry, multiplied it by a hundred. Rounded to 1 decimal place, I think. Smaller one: 5.7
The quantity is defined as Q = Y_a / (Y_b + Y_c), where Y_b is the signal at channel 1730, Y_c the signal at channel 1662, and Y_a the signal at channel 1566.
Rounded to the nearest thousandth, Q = 0.421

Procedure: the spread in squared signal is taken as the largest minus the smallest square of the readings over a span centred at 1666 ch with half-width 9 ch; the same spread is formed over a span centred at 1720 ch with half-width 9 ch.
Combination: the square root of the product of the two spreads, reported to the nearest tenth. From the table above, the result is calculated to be 2.8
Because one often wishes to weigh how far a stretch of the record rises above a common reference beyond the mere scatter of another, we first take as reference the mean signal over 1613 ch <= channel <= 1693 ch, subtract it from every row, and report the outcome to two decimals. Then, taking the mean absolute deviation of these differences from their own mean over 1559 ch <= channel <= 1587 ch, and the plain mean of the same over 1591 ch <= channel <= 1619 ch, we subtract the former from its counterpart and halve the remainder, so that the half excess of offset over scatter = -1.00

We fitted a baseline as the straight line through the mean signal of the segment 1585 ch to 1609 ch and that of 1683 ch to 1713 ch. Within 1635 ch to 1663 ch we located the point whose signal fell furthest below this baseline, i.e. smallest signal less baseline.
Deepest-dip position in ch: 1638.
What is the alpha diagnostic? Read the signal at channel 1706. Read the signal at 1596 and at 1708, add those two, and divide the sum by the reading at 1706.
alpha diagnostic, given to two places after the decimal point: 2.01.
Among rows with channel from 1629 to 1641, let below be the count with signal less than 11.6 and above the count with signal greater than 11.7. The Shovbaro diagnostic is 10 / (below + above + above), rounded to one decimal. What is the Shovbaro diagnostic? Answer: 2.0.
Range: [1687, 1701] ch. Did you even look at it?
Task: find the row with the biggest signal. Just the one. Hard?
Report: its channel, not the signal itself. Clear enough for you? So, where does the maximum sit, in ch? 1692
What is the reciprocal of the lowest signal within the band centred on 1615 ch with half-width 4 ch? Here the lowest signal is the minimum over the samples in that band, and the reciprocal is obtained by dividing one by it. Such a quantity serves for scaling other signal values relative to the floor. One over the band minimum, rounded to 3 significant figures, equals 0.0872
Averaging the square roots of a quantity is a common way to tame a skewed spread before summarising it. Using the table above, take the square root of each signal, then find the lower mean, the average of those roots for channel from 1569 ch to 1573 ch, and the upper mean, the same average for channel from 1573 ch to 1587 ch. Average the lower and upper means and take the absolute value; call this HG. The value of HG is 2.81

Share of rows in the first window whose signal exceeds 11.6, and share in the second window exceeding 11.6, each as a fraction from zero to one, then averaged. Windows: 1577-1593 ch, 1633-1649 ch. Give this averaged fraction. 0.50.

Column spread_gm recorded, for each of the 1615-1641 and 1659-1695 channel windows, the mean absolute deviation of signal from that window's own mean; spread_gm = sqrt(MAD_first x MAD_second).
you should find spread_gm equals 0.056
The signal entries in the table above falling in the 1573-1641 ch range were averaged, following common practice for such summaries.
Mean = 11.4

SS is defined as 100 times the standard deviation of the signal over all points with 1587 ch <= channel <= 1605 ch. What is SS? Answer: 4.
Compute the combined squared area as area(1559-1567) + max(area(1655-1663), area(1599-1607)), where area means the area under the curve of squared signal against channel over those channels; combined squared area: 2092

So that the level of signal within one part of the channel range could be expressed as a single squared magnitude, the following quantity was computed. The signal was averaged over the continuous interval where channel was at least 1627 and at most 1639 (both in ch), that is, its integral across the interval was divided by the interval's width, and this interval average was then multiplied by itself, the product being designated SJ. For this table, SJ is 133.1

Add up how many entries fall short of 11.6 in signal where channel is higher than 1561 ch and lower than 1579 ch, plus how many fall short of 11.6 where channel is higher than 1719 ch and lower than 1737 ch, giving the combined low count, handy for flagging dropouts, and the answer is 15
